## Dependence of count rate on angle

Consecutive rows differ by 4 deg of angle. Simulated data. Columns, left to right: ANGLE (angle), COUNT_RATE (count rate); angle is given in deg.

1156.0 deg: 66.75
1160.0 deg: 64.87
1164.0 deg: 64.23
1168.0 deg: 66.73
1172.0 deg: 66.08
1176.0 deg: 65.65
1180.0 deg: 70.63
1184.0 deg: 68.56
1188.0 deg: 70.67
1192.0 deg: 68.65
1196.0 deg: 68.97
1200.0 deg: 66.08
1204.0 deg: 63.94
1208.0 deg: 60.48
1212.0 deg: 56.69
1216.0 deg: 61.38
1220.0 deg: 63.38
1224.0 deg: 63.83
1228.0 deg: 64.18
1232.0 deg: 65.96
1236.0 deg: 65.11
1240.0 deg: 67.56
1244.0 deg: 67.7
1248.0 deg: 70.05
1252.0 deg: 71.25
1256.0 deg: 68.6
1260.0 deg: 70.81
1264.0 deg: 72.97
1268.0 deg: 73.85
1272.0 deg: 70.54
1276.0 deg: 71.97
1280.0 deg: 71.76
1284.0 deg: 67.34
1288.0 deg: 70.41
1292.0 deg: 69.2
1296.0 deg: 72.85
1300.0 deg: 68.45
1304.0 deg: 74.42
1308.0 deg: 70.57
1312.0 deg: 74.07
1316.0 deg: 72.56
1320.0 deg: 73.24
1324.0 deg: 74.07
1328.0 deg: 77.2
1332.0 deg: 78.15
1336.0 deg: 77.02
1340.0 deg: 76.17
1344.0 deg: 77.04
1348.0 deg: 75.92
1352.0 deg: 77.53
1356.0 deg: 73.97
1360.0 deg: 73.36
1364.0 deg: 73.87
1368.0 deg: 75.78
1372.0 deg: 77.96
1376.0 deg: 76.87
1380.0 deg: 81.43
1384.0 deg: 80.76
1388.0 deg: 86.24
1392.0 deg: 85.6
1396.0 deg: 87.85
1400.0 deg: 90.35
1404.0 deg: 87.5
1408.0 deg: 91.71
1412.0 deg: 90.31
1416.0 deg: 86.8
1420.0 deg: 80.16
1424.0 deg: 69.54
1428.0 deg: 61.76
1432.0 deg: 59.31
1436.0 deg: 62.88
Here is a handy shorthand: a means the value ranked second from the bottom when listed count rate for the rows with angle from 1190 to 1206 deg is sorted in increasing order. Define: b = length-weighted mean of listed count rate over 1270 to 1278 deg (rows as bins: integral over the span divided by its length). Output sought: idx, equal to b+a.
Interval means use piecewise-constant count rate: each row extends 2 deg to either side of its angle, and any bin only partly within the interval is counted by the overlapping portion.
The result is 137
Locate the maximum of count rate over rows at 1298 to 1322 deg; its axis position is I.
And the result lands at 1304.0 deg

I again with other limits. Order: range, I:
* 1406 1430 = 1408.0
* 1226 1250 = 1248.0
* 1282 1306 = 1304.0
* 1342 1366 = 1352.0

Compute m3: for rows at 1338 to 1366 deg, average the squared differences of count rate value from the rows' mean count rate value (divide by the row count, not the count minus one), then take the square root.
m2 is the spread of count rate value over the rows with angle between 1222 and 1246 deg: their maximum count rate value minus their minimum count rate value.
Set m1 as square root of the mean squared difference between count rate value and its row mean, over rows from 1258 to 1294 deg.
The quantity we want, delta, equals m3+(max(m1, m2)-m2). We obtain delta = 1.5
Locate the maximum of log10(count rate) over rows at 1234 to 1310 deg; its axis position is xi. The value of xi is 1304.0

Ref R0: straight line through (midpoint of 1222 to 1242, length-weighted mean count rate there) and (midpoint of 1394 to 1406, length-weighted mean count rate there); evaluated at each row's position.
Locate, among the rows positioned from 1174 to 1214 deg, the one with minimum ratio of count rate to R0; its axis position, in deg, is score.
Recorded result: 1212.0 deg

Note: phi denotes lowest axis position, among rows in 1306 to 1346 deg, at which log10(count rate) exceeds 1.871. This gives 1328.0 deg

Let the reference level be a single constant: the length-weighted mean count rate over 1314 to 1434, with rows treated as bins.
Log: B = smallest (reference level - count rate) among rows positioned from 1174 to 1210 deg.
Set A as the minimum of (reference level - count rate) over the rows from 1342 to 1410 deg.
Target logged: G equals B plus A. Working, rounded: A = -13.4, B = 8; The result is -6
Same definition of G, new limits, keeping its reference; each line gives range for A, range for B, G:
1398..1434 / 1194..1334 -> -13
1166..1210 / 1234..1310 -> 12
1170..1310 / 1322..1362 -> 4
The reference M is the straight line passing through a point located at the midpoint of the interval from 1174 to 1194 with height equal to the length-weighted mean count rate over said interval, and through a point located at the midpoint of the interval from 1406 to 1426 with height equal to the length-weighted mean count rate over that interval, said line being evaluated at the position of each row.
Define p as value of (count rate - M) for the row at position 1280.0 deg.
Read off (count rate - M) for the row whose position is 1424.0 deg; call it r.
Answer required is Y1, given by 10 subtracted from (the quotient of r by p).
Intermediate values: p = -3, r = -14.7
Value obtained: -5.5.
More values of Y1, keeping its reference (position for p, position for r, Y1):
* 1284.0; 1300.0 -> -9.0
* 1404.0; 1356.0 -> -11.3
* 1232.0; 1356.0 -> -9.0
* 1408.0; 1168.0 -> -10.1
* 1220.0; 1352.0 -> -9.7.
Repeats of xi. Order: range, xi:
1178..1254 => 1252.0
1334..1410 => 1408.0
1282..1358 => 1332.0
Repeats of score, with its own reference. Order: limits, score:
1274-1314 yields 1300.0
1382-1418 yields 1384.0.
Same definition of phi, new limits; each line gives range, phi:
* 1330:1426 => 1332.0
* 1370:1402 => 1372.0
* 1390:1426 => 1392.0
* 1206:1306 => 1304.0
